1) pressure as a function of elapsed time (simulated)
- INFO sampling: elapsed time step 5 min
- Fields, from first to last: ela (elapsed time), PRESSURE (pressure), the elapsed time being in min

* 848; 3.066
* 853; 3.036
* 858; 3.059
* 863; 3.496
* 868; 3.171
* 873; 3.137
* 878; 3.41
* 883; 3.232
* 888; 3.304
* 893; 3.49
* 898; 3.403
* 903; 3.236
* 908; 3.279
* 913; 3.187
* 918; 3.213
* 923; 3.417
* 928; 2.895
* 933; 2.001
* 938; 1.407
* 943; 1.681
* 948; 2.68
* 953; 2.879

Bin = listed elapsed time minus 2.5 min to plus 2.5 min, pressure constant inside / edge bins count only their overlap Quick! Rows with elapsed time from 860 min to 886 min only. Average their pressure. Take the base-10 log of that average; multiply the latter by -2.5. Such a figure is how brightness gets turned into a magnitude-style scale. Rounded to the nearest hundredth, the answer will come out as -1.29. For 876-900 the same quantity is -1.32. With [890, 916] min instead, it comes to -1.30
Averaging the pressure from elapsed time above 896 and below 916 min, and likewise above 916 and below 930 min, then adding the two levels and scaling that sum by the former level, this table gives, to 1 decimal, 21.1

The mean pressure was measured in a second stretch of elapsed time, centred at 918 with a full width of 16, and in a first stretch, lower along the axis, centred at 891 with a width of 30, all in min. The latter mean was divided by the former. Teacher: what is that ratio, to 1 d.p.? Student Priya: 1.0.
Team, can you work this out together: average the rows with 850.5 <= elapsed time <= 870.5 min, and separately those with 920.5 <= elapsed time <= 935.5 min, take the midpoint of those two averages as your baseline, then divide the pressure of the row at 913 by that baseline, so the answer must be 1.07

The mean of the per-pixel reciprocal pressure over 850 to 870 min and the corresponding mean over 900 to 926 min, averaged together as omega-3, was 0.31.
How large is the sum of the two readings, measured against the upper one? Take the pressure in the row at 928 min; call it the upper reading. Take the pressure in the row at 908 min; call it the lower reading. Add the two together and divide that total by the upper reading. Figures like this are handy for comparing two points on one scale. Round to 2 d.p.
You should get 2.13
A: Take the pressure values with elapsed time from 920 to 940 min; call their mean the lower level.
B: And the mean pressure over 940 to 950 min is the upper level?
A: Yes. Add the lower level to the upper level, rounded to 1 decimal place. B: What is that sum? 4.6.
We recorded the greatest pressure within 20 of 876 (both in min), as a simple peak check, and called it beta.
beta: 3.496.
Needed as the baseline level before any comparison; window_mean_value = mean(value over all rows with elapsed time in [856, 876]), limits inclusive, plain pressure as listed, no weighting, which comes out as 3.22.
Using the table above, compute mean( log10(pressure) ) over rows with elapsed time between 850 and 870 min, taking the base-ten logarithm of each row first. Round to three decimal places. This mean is 0.503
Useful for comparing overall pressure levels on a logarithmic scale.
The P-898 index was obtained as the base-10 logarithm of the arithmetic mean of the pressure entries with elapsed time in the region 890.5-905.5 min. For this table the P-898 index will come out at 0.528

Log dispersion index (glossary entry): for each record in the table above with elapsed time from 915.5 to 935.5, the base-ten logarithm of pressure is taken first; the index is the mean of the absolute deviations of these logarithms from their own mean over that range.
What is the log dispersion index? 0.075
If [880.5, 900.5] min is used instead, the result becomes 0.012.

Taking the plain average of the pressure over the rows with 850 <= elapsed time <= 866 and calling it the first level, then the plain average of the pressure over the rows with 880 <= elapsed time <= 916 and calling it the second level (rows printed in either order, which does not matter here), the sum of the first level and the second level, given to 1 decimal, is 6.5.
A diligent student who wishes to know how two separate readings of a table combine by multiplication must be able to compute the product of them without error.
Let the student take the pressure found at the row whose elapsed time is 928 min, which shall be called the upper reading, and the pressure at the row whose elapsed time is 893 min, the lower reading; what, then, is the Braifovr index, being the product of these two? 10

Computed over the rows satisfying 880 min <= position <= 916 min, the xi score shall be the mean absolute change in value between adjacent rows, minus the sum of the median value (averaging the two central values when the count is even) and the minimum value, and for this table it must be -6.4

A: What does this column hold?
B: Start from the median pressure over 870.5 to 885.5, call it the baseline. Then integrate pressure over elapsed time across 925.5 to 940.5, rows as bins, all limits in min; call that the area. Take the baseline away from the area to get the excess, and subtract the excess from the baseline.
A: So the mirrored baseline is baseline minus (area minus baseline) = -25.1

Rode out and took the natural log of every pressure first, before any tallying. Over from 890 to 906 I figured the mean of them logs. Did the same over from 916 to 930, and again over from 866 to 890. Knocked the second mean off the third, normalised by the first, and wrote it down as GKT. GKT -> 0.02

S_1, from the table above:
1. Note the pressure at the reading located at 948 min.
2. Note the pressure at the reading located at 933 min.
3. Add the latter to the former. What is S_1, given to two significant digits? 4.7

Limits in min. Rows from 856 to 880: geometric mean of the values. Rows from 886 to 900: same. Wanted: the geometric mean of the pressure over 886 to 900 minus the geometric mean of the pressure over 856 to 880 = 0.1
